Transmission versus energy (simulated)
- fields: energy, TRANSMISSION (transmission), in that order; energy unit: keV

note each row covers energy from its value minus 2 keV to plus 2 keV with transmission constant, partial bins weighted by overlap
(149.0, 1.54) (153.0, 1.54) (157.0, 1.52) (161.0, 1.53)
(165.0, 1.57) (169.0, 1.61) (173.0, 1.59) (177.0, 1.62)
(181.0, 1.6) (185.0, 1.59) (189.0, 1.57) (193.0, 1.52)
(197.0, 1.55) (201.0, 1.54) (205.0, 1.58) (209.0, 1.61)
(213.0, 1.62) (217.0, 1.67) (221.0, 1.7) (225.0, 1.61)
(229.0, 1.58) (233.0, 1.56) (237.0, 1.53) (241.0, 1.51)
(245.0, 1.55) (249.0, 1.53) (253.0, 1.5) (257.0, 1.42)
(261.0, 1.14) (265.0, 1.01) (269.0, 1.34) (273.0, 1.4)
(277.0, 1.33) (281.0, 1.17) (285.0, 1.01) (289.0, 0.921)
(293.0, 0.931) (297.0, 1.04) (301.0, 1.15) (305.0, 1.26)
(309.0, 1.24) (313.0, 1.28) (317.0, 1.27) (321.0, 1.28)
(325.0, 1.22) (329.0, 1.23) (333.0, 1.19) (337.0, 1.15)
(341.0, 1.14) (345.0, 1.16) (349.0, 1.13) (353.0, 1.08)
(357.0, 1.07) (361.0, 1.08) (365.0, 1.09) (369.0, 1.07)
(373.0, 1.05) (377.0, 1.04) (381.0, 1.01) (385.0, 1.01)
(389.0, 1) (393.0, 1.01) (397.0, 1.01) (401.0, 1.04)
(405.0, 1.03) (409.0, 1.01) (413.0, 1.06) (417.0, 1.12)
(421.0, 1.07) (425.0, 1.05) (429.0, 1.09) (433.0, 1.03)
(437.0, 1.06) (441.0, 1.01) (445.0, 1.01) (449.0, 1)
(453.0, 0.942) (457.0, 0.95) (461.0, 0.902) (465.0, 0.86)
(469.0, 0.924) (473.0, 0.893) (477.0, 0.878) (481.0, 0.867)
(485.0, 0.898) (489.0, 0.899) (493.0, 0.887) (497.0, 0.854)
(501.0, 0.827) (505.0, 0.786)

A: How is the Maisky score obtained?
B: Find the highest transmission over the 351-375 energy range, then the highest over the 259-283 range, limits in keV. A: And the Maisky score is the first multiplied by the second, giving 1.53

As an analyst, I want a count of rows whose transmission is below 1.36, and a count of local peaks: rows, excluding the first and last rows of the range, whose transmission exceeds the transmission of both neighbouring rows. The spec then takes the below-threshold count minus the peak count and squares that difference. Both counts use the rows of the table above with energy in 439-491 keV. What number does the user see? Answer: 121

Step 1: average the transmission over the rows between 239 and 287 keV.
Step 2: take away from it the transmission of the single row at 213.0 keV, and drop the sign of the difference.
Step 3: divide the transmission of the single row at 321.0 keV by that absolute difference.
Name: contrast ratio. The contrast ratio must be 4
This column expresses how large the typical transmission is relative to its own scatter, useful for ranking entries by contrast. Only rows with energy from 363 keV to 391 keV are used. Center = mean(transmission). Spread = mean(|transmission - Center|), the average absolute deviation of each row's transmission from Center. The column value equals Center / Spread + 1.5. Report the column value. 39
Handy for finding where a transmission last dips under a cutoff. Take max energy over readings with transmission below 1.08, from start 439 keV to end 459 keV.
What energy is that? 457.0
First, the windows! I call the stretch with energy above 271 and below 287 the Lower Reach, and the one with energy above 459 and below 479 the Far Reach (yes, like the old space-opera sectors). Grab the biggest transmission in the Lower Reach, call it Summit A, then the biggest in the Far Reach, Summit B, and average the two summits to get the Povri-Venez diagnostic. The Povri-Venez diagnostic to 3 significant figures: 1.16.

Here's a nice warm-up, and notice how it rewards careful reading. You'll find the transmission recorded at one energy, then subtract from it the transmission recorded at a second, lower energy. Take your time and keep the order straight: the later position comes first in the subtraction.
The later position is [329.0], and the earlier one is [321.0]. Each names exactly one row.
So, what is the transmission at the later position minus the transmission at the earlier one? -0.05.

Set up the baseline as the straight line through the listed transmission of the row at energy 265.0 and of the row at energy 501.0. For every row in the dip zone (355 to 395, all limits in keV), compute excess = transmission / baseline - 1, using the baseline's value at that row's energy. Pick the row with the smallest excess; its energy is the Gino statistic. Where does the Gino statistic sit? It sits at 389.0 keV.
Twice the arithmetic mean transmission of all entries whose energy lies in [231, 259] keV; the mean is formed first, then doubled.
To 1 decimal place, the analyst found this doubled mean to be 3.0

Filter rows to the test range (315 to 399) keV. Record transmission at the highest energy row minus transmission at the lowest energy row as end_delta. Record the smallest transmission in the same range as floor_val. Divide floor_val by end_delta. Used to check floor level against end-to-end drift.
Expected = -4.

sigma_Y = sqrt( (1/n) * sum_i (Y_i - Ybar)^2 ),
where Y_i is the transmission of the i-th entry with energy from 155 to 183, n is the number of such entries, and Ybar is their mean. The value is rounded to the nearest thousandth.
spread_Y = 0.036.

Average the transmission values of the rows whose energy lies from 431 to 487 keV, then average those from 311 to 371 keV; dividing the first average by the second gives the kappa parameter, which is 0.812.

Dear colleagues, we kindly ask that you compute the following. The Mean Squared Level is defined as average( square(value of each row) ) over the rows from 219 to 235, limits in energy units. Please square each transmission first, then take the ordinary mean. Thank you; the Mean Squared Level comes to 2.6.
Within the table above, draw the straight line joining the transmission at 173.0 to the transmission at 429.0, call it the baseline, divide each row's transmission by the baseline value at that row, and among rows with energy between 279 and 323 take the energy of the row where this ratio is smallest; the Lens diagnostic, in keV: 289.0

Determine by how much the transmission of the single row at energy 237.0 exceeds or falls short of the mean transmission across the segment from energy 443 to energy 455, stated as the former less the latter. 0.546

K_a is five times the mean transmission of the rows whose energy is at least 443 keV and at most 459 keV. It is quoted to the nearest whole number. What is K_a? 5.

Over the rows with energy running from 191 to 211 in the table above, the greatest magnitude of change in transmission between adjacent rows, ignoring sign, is 0.040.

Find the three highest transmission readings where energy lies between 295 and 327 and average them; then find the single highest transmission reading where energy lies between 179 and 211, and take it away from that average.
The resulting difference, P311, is -0.33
